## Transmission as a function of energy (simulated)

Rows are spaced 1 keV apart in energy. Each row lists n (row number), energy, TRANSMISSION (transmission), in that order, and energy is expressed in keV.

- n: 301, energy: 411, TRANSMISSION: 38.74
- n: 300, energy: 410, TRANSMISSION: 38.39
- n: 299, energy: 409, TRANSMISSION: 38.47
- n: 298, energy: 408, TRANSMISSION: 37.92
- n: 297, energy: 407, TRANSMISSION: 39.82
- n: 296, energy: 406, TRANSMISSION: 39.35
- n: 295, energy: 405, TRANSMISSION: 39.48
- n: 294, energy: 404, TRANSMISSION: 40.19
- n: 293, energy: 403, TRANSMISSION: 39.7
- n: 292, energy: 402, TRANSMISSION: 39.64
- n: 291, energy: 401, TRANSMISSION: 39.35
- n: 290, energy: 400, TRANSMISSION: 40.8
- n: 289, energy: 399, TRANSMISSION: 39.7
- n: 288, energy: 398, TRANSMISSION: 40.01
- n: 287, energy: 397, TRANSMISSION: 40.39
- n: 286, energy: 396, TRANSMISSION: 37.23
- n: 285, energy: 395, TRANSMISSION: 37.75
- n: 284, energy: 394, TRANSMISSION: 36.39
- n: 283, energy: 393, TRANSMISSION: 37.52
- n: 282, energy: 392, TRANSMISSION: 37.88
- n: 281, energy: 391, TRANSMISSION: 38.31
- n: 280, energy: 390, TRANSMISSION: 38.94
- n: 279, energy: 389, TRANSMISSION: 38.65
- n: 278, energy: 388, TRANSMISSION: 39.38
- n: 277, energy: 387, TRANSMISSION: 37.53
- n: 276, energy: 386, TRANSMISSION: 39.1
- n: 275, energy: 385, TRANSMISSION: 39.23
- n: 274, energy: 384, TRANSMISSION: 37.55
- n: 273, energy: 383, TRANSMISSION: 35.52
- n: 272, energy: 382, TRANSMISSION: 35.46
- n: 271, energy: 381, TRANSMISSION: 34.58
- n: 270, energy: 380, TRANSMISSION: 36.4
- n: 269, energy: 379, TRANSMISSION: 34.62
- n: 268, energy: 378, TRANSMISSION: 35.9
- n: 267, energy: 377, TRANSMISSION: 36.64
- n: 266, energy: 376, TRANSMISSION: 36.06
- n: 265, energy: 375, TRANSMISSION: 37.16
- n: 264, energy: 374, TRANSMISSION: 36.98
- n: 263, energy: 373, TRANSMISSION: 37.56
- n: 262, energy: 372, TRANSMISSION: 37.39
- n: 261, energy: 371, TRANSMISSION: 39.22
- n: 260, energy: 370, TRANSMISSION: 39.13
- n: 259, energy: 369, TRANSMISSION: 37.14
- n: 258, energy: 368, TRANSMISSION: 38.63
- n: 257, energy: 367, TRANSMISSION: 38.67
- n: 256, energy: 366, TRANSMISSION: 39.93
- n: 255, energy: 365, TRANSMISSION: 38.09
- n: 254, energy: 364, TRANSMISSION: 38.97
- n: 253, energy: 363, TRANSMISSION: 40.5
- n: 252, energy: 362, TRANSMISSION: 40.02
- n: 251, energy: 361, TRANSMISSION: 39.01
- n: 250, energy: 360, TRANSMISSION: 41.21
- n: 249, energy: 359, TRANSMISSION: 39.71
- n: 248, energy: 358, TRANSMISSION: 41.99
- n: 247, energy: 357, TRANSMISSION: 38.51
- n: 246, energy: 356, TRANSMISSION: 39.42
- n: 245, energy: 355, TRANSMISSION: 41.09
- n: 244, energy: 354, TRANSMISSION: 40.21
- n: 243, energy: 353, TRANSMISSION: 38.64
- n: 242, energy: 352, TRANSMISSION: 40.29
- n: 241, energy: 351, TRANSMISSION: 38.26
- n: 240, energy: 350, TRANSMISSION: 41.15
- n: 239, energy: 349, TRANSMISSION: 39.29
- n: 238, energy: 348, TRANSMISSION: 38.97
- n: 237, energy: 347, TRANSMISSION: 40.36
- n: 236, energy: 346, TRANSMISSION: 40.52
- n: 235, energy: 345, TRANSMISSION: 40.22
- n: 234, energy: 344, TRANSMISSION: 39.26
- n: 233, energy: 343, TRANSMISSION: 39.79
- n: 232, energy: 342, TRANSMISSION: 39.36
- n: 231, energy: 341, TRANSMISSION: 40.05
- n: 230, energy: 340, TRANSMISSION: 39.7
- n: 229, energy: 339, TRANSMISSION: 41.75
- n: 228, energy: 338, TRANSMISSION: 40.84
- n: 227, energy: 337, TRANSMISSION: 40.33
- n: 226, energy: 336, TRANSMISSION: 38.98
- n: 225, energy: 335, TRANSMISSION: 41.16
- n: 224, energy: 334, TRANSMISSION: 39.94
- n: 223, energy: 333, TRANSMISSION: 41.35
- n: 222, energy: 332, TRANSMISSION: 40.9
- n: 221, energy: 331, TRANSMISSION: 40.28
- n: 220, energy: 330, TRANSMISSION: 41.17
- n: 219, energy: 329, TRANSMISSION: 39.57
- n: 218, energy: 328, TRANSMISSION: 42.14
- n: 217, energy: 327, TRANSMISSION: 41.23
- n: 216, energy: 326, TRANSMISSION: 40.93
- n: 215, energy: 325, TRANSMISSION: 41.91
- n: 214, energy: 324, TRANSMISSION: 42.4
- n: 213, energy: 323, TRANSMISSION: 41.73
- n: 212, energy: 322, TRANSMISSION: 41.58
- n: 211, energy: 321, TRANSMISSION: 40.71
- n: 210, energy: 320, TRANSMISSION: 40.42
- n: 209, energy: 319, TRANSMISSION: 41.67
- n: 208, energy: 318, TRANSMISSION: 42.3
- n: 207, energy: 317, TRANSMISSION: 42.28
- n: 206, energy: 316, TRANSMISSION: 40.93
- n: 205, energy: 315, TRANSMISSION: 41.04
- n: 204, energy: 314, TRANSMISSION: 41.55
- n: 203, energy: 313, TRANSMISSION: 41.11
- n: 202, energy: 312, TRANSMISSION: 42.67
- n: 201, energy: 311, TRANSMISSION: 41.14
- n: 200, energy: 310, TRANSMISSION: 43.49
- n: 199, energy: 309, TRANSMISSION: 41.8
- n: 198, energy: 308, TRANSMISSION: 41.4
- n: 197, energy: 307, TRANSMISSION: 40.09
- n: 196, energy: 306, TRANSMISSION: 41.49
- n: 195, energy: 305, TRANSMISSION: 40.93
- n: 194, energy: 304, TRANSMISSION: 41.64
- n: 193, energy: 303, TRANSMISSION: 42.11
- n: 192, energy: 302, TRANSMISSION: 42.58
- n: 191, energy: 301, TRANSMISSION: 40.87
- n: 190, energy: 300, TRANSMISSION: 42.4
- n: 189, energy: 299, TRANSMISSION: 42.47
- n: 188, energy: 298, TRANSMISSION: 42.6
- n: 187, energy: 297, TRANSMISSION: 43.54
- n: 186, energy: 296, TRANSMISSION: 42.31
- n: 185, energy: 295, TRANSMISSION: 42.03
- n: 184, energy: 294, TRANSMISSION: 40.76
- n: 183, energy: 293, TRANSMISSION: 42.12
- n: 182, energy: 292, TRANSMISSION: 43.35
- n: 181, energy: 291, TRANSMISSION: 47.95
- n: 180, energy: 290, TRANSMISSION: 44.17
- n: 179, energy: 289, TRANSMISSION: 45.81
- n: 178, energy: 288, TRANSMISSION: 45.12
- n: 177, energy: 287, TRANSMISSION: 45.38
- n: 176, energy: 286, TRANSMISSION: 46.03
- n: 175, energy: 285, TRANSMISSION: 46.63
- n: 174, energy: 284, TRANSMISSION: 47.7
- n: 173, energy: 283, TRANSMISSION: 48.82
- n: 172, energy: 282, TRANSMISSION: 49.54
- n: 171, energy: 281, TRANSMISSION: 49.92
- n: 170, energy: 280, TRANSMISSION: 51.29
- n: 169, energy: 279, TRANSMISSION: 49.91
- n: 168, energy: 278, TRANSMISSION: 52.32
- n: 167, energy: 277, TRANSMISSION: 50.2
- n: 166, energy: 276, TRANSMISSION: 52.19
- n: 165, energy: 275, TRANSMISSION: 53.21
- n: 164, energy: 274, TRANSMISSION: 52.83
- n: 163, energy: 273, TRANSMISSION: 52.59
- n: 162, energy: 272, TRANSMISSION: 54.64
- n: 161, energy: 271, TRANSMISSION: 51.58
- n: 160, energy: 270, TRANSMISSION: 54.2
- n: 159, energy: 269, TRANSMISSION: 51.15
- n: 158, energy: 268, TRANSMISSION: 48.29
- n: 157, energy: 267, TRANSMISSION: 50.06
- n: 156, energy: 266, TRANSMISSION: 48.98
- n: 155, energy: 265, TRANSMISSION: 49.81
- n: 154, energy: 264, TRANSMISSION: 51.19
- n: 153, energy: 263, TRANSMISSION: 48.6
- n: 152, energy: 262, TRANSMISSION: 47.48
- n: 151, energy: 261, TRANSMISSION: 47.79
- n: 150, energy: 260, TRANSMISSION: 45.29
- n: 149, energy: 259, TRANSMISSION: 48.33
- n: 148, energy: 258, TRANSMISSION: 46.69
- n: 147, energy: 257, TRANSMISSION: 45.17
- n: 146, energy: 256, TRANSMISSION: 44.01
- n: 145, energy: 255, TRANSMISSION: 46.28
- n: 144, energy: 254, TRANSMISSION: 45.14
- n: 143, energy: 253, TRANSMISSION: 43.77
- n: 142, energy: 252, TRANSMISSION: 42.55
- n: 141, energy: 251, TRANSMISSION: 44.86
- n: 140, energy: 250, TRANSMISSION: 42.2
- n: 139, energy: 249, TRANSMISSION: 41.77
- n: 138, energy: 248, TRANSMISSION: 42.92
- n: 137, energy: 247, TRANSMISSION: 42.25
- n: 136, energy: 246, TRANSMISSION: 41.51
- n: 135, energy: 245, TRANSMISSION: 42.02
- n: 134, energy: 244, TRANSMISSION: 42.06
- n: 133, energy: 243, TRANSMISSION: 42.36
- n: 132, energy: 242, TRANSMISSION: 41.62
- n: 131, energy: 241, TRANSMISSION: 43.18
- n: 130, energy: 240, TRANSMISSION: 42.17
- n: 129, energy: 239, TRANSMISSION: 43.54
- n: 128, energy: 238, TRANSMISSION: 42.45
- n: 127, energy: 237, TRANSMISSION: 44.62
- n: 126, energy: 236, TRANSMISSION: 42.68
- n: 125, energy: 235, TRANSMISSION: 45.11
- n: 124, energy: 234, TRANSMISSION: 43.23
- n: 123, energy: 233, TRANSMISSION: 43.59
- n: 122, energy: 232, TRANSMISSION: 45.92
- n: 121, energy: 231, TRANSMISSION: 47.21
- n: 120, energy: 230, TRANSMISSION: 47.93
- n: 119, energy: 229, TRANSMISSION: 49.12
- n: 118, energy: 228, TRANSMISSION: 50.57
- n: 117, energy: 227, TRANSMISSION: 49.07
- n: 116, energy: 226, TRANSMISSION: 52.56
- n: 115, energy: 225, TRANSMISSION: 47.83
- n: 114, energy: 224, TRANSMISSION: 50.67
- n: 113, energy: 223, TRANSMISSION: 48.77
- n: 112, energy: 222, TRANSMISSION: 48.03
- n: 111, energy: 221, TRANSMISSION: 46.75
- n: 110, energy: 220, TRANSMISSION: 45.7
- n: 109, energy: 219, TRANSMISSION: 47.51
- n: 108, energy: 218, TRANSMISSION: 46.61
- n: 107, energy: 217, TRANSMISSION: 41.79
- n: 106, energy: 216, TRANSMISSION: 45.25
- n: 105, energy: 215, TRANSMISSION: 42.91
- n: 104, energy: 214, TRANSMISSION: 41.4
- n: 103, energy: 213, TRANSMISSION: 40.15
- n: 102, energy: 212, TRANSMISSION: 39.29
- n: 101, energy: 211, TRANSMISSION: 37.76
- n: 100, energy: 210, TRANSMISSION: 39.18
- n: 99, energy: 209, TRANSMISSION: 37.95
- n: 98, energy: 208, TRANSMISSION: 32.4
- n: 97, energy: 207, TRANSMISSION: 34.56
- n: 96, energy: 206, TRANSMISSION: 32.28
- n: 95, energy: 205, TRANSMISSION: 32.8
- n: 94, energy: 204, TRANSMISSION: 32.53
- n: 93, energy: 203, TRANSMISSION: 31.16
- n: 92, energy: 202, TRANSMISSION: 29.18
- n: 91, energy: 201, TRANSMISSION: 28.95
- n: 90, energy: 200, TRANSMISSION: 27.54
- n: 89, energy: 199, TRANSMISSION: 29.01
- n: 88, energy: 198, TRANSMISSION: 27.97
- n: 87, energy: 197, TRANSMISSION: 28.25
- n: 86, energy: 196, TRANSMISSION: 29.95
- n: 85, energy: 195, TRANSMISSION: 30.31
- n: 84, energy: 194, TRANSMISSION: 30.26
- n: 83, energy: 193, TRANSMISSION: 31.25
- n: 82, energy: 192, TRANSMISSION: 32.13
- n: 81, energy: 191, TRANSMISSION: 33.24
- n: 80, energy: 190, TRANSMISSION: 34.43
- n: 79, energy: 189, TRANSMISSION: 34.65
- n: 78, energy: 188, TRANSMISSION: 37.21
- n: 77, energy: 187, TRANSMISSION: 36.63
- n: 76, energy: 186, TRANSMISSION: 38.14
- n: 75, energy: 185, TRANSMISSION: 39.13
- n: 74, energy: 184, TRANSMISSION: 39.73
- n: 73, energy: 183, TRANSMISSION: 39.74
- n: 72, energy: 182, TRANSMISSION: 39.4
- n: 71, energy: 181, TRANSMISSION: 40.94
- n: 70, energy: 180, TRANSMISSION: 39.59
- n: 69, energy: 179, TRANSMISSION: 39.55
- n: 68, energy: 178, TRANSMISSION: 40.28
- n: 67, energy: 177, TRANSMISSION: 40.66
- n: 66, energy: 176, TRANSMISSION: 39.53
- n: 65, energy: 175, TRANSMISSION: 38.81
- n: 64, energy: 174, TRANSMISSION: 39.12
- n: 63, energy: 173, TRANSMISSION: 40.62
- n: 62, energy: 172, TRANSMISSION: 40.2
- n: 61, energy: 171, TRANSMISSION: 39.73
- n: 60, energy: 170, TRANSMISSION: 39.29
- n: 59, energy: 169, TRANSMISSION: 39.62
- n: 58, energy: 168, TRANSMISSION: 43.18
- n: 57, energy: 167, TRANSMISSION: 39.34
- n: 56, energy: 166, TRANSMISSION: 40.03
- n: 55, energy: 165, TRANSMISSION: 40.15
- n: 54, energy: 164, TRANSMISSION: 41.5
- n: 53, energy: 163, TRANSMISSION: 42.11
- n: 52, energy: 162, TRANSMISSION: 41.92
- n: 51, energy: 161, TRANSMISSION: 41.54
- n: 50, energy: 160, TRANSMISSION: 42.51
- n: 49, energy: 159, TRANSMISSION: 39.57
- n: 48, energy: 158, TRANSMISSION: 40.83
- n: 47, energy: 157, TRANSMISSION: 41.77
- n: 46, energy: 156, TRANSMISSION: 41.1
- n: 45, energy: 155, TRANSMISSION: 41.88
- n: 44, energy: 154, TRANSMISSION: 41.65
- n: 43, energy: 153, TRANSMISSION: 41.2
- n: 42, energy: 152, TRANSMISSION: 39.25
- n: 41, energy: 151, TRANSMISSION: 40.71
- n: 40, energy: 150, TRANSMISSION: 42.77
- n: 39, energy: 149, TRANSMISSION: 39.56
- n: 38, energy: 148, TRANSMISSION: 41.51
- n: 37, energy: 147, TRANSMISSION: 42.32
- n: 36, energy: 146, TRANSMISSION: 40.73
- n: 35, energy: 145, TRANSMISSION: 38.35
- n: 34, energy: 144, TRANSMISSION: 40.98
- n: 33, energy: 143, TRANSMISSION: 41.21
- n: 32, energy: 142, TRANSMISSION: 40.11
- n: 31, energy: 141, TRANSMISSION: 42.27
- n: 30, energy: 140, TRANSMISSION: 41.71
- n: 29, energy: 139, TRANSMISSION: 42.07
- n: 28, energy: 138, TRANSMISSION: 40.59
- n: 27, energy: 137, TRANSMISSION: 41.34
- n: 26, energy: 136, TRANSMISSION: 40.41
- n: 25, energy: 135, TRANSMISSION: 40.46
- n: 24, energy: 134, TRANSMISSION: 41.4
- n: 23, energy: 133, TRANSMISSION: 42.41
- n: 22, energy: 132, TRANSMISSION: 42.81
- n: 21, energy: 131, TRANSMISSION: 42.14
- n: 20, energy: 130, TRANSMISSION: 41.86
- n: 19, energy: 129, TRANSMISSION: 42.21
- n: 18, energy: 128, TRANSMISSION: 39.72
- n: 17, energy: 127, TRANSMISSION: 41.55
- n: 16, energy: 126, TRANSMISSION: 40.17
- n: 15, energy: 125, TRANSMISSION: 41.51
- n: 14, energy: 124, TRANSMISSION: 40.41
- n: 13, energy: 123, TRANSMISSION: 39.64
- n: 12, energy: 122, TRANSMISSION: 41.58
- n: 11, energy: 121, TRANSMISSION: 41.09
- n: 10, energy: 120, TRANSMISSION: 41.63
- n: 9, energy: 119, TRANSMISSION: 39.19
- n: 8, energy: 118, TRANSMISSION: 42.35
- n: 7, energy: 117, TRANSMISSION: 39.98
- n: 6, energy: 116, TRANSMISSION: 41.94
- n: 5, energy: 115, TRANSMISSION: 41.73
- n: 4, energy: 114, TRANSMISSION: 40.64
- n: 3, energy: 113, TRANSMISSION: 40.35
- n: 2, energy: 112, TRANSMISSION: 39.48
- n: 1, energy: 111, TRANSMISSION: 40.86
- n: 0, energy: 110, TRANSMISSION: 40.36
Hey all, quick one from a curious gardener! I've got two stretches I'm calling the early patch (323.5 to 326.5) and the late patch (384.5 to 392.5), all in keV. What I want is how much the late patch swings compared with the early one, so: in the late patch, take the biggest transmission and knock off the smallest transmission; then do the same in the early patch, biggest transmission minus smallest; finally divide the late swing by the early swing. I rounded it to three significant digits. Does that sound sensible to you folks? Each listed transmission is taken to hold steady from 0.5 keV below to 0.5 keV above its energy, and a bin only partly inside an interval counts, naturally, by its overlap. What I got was 1.26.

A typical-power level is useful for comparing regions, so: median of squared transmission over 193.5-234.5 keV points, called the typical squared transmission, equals 1714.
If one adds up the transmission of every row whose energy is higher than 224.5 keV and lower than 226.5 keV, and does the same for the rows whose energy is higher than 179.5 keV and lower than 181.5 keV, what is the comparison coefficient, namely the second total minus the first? -20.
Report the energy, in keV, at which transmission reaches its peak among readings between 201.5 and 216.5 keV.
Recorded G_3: 216 keV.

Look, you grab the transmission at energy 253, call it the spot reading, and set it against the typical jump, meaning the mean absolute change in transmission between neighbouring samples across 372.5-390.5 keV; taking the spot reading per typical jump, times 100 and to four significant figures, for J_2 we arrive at 4306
